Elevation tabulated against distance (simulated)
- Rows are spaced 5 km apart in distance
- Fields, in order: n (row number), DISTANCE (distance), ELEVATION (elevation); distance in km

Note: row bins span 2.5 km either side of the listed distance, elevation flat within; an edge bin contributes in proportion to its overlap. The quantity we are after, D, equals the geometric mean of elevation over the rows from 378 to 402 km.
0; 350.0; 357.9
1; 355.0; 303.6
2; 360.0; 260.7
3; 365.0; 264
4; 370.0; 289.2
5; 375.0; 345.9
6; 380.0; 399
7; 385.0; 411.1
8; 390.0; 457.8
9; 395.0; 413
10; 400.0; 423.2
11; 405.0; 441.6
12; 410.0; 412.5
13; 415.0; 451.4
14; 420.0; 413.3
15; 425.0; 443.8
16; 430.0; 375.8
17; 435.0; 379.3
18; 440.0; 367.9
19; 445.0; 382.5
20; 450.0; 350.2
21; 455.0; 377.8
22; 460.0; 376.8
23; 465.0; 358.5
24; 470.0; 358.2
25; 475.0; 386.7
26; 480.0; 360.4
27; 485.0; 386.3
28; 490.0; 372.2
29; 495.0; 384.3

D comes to 420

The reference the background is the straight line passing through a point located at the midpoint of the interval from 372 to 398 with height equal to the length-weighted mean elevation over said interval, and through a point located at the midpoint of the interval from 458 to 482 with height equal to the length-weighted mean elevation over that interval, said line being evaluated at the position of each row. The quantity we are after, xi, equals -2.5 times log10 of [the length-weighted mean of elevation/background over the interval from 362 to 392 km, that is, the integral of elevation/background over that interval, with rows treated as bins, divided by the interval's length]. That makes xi 0.14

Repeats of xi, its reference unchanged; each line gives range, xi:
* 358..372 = 0.45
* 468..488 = -0.03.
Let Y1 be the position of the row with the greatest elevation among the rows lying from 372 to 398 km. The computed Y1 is 390.0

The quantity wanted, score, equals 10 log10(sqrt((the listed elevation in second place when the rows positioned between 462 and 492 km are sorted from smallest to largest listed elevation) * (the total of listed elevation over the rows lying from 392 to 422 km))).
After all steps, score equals 29.8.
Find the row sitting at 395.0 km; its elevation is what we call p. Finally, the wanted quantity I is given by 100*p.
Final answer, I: 41300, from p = 413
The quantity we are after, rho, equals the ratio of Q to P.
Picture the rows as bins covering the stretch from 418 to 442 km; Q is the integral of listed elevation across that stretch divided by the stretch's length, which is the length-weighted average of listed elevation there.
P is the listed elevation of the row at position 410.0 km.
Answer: 0.96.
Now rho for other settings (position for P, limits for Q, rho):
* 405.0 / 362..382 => 0.73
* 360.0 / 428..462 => 1.43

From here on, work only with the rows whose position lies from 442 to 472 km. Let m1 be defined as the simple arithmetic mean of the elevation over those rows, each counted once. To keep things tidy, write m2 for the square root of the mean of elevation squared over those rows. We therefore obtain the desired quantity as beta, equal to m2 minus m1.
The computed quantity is 0.20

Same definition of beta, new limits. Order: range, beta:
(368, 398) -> 3.79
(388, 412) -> 0.36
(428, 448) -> 0.04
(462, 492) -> 0.21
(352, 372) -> 0.57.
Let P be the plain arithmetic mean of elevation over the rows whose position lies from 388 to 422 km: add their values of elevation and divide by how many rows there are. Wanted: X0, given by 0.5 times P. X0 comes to 215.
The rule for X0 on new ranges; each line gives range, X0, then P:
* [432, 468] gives 185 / 370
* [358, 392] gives 173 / 347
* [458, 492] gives 186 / 371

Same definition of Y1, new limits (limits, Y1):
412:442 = 415.0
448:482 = 475.0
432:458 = 445.0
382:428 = 390.0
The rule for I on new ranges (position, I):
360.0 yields 26070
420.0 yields 41330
